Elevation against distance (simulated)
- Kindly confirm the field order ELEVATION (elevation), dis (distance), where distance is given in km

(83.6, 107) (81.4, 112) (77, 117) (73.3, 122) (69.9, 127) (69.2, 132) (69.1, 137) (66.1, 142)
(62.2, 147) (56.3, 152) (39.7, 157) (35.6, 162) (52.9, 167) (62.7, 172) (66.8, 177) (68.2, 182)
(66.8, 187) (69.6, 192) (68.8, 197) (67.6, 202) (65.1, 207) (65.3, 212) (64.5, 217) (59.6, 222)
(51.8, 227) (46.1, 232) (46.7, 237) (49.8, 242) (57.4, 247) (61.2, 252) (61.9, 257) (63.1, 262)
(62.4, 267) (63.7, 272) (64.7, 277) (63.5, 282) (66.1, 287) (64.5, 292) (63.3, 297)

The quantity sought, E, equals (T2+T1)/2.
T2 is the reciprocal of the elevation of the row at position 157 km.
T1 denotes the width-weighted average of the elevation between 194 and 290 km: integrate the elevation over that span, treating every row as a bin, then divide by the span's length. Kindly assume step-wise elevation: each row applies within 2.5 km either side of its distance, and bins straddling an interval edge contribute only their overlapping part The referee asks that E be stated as 30.3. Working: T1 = 60.6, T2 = 0.0252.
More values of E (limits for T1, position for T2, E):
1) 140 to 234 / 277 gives 29.9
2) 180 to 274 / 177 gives 30.5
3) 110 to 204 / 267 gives 32.1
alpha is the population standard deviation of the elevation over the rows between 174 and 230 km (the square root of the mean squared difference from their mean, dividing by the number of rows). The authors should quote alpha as 4.9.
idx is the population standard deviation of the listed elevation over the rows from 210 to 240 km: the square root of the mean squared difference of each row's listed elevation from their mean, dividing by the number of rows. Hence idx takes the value 8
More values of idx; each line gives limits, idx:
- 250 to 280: 1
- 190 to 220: 2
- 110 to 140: 5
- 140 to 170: 11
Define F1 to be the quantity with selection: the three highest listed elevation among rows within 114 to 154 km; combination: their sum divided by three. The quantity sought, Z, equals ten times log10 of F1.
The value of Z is 18.7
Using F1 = 73.4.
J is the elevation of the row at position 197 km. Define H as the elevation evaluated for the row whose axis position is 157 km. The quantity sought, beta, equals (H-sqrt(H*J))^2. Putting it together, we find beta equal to 158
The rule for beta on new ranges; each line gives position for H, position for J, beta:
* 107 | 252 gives 146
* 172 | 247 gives 7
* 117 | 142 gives 32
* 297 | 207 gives 1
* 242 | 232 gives 4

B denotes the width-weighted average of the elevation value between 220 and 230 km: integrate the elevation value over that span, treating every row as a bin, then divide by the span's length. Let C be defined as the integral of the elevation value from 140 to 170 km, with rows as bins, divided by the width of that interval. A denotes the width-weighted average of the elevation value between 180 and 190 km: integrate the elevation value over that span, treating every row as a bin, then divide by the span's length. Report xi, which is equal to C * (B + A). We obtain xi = 6384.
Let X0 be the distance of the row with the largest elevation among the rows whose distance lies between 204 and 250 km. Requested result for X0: 212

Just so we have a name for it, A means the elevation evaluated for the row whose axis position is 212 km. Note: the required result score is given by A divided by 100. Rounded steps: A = 65.3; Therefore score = 0.65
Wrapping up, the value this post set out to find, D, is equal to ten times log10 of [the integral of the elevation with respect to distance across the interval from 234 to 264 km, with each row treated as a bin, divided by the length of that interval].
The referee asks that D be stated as 17.5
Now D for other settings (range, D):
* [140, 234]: 17.8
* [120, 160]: 18.0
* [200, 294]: 17.8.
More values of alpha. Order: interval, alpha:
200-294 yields 6.5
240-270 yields 4.6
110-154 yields 7.1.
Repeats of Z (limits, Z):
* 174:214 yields 18.4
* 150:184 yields 18.2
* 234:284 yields 18.1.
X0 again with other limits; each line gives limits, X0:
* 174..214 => 192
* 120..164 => 122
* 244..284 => 277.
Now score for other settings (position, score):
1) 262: 0.63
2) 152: 0.56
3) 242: 0.50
